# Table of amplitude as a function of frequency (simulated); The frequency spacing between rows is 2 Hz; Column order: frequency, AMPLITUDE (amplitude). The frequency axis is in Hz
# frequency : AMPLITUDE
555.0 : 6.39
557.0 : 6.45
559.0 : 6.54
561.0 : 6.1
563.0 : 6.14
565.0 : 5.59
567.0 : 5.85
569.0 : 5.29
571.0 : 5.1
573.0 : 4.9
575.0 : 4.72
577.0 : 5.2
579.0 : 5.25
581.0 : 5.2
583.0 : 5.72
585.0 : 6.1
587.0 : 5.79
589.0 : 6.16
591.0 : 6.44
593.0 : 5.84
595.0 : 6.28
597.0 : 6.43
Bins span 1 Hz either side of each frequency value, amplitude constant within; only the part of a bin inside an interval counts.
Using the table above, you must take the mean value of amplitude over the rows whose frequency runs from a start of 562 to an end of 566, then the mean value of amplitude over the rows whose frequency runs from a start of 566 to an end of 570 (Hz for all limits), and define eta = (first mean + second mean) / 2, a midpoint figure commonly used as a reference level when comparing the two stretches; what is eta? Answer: 5.72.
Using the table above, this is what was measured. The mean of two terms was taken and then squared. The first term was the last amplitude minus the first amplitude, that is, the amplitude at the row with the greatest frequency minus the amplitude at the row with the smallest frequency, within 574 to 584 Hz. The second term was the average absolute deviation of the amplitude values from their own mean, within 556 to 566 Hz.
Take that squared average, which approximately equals 0.40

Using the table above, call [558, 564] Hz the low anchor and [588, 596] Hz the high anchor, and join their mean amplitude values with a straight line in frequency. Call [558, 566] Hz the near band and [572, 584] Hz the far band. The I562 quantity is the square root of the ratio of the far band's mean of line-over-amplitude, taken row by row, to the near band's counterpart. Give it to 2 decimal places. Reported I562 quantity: 1.08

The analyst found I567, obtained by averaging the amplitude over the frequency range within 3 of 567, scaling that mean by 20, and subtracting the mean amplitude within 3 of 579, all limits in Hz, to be 106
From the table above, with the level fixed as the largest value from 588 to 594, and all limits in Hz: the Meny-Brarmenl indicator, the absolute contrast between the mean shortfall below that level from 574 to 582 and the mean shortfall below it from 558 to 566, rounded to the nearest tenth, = 1.0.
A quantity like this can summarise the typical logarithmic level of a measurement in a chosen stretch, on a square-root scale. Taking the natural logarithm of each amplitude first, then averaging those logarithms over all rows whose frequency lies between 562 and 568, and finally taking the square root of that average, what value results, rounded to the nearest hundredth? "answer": 1.33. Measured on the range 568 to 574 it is 1.28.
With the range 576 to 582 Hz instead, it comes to 1.29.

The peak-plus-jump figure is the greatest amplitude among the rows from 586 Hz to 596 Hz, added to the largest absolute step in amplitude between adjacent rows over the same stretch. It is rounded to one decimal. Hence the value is 7.0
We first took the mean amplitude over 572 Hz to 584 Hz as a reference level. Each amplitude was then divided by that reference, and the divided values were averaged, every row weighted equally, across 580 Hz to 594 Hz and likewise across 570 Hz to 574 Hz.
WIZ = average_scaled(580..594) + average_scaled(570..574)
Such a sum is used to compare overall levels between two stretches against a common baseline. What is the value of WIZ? 2.11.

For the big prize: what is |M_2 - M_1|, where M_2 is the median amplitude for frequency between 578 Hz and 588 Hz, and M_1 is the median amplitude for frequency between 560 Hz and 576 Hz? 0.3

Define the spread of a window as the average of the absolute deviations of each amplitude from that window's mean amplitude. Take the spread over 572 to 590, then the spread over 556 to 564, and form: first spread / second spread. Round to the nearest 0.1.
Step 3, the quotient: 2.3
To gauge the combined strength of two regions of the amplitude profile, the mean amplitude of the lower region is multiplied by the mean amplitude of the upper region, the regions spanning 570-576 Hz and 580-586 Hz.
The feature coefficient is 27.8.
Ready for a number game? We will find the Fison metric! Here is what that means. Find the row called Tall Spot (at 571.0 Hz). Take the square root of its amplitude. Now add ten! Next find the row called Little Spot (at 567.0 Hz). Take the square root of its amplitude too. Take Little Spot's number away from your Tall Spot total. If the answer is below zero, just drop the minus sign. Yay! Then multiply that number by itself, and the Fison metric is 97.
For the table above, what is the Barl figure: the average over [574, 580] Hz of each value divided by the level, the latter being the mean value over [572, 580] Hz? 1.01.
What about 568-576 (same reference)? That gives 1.00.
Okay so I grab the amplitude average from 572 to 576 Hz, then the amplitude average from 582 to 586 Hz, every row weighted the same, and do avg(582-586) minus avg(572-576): 1.1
